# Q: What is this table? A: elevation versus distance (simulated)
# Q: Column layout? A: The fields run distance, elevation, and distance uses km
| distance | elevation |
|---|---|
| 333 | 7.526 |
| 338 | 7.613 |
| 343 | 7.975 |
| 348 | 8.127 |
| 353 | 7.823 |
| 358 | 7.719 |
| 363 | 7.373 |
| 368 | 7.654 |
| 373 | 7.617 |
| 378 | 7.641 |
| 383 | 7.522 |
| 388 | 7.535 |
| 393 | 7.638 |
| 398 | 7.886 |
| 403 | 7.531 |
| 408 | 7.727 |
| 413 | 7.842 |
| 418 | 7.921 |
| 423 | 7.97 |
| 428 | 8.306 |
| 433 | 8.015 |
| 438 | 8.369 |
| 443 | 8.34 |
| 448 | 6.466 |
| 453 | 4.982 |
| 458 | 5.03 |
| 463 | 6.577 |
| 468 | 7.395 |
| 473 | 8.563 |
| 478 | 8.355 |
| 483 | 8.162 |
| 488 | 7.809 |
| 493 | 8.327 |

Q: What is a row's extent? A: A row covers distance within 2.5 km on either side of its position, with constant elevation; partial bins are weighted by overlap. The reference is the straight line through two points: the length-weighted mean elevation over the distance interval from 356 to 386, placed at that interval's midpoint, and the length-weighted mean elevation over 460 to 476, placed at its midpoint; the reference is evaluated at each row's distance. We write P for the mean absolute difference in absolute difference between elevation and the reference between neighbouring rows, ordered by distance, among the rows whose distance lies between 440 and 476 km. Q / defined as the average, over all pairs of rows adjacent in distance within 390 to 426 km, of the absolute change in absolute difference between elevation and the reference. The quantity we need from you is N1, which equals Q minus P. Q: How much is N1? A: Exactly -0.68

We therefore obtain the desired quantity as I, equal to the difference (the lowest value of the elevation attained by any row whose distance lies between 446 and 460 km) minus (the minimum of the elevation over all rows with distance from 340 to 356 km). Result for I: -2.8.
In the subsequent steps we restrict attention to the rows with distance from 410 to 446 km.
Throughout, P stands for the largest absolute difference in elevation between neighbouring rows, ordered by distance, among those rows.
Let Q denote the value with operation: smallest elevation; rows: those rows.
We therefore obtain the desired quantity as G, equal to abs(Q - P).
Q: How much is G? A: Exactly 7.49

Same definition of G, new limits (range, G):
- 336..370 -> 7.01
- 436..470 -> 3.11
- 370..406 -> 7.17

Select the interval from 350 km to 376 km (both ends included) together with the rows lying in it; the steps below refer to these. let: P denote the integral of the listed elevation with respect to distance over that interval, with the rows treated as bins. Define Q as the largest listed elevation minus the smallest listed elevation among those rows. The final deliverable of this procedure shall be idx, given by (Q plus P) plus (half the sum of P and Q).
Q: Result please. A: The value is 299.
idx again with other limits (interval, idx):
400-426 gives 305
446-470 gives 222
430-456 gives 286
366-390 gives 274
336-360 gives 284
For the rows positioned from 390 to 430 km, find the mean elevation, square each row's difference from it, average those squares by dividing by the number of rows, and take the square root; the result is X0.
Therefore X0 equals 0.22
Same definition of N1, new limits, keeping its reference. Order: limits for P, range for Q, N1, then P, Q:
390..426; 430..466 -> 0.44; 0.17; 0.61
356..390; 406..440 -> 0.15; 0.06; 0.21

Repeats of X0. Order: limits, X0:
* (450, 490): 1.35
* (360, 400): 0.14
